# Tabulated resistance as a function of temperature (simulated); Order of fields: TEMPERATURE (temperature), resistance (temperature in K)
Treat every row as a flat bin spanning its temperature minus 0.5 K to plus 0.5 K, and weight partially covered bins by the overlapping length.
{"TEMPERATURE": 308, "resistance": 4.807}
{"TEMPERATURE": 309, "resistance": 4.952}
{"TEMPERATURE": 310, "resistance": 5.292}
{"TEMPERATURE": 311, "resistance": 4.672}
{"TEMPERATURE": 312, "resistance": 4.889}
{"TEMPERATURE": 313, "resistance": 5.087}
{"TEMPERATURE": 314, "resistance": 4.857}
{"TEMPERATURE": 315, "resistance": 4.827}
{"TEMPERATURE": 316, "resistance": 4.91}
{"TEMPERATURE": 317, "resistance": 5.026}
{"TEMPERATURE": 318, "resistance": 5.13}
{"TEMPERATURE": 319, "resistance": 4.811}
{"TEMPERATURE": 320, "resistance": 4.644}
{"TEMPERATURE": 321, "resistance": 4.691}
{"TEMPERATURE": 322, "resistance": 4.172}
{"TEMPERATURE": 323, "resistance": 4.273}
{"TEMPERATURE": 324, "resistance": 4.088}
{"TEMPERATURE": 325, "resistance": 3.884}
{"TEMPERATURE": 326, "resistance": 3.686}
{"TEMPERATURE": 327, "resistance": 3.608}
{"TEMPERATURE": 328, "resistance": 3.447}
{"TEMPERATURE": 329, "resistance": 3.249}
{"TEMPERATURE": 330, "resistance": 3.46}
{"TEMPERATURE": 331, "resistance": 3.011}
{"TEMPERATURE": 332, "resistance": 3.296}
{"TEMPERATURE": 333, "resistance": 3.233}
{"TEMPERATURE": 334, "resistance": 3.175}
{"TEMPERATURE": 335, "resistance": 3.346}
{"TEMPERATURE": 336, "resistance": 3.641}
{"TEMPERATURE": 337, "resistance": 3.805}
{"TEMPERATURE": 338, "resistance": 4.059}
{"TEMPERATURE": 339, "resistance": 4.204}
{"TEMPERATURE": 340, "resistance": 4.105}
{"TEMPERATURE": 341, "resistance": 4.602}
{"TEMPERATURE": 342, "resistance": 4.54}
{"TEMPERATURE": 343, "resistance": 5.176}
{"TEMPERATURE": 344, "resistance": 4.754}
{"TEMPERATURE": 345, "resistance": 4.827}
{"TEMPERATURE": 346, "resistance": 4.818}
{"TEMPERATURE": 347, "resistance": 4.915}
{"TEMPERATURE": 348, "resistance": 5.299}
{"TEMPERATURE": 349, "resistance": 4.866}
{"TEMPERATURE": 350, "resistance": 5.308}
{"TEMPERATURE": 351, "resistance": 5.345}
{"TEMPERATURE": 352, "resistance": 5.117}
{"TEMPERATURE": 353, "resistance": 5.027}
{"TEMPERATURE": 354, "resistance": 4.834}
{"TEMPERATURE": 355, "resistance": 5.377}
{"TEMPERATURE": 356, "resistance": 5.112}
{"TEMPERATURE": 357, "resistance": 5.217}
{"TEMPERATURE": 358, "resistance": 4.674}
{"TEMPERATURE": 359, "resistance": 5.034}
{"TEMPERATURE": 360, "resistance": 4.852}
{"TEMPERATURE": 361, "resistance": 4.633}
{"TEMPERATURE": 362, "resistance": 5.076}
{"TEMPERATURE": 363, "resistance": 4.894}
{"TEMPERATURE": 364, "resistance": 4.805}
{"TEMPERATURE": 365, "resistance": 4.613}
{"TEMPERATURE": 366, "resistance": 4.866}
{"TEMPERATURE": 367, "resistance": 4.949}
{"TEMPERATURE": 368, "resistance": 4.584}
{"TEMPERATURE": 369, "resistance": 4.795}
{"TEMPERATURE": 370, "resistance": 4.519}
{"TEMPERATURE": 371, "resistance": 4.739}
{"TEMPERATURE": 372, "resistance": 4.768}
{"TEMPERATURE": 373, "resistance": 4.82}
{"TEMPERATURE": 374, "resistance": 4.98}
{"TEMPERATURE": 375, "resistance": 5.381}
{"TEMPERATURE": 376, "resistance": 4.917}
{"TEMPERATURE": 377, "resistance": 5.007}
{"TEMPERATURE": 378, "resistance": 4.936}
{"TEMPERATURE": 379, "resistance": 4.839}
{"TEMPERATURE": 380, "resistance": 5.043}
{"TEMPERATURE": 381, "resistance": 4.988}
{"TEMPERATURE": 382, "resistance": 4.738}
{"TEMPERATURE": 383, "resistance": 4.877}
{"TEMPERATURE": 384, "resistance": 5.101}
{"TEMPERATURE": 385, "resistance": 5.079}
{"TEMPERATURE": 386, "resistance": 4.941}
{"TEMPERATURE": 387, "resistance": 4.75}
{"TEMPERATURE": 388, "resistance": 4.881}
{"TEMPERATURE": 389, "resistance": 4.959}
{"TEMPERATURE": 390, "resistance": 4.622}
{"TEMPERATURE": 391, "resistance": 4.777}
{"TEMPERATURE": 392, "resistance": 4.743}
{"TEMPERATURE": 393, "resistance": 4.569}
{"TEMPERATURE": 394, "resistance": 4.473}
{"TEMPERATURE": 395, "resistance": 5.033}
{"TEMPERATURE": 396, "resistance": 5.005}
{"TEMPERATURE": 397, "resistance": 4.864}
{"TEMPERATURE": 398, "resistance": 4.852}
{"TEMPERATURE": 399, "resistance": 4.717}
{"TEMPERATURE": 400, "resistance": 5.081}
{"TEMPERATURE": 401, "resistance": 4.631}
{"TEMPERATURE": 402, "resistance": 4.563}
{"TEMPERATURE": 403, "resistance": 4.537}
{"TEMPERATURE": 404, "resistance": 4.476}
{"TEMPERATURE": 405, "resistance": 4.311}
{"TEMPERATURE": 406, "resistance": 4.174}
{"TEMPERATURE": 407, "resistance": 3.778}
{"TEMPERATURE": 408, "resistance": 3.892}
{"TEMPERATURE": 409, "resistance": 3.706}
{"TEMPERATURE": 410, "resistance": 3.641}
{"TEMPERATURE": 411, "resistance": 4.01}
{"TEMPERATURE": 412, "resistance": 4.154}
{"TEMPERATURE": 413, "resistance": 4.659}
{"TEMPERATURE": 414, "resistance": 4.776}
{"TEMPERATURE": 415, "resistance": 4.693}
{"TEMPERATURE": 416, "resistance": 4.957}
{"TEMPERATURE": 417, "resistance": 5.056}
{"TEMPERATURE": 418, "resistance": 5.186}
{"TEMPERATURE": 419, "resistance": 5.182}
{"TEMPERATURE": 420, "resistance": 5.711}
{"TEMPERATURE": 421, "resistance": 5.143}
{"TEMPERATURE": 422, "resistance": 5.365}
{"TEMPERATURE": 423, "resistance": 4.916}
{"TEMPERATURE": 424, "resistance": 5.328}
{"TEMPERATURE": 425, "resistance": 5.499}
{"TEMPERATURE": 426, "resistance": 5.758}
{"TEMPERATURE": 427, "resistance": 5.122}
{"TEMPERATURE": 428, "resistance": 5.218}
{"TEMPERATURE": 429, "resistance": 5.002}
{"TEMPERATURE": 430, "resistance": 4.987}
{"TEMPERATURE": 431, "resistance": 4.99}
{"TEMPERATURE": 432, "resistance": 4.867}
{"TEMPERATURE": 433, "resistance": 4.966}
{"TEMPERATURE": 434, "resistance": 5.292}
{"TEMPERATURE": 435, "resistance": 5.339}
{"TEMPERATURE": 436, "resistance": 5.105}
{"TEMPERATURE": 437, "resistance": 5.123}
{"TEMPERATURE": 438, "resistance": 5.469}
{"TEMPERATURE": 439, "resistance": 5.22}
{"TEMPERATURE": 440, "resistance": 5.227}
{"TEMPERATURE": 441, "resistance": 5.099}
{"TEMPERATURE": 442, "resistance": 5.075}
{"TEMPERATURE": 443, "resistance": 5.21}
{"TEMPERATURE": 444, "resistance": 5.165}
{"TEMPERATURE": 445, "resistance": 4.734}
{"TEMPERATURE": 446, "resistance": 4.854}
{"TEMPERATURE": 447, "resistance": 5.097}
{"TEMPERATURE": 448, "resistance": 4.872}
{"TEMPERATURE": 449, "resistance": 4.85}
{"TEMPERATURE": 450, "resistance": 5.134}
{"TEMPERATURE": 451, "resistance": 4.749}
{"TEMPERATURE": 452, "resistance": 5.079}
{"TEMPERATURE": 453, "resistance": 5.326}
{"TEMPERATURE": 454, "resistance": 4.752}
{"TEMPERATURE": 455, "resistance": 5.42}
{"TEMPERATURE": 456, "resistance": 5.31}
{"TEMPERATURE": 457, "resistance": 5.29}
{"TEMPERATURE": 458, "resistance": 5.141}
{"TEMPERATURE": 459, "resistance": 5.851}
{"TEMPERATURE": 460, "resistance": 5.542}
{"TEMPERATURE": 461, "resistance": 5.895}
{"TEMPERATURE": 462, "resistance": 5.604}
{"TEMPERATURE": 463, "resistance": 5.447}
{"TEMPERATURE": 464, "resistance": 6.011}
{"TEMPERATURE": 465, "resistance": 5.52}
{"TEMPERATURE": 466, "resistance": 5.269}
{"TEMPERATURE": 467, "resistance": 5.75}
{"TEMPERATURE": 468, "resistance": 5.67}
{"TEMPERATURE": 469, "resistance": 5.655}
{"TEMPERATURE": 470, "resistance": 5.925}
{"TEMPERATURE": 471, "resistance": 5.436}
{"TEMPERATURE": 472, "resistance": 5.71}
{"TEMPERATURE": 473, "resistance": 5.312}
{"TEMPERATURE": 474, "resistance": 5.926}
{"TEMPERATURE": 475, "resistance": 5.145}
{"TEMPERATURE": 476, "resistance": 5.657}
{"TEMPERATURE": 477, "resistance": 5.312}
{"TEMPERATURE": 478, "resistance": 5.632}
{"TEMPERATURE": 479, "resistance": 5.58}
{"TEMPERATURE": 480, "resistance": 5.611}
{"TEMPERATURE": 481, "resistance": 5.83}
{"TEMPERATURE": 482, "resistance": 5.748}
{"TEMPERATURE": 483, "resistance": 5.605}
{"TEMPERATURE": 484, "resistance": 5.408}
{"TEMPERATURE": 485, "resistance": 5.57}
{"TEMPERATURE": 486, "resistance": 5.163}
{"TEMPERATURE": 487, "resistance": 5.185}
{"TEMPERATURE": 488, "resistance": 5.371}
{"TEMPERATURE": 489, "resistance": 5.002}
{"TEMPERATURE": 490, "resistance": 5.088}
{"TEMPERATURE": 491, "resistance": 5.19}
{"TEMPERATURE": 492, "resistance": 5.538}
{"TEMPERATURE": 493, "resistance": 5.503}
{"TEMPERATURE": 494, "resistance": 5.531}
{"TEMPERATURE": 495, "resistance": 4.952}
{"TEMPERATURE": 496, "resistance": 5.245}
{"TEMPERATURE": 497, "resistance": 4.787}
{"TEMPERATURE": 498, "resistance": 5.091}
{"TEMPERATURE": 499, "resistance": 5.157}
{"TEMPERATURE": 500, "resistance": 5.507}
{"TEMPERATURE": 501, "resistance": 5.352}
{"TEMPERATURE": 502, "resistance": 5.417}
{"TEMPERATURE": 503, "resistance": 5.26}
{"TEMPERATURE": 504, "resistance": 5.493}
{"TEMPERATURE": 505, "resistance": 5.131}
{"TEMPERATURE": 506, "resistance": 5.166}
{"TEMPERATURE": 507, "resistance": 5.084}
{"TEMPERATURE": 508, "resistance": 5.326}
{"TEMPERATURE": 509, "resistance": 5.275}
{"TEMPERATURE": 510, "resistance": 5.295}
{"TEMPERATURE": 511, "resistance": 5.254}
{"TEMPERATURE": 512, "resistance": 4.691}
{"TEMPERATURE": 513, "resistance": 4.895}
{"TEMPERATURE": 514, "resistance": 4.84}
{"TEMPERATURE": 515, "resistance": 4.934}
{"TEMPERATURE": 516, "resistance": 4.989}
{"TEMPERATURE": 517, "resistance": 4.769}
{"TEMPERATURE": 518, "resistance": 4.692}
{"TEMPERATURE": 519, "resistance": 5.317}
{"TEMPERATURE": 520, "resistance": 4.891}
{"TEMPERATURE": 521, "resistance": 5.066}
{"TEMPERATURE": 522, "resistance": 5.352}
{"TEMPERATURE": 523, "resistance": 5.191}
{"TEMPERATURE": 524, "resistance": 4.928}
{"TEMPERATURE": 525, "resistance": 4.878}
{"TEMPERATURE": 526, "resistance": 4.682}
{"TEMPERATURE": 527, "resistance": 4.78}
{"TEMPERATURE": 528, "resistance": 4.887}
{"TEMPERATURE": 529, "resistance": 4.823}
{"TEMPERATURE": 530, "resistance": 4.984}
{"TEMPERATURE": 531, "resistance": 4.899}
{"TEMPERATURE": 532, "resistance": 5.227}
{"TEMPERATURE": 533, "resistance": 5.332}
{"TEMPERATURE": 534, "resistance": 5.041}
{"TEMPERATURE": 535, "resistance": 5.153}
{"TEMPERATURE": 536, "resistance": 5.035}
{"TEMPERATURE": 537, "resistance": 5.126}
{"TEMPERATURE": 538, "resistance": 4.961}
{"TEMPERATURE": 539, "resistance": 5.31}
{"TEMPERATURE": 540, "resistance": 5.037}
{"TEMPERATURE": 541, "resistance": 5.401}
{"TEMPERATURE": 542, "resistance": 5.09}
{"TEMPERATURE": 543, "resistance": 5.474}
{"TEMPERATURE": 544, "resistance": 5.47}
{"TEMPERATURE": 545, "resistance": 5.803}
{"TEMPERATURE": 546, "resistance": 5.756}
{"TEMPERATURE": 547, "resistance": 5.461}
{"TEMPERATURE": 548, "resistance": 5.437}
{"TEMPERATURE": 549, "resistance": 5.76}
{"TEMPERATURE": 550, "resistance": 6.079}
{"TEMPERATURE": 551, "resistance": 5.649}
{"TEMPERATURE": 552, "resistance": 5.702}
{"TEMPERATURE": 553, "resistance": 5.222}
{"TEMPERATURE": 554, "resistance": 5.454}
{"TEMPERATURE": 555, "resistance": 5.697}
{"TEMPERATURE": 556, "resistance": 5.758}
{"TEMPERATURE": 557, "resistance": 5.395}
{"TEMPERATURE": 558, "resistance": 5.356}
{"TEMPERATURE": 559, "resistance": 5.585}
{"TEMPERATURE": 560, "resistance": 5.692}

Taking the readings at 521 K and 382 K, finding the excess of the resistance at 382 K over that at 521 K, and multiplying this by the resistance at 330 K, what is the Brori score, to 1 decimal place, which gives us -1.1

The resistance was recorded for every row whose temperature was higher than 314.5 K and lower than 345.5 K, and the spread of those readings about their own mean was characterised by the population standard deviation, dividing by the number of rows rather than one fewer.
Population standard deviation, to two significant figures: 0.65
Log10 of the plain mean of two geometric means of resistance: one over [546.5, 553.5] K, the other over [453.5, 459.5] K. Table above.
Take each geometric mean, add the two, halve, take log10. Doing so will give 0.736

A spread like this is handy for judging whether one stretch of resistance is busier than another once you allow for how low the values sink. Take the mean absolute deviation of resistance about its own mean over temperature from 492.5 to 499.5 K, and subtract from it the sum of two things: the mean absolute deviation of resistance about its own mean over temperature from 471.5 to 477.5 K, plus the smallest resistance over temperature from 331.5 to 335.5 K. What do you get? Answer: -3.22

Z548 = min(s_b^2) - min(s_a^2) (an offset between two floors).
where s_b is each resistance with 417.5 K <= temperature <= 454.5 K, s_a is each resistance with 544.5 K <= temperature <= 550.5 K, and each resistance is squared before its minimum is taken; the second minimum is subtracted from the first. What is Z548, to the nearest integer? -7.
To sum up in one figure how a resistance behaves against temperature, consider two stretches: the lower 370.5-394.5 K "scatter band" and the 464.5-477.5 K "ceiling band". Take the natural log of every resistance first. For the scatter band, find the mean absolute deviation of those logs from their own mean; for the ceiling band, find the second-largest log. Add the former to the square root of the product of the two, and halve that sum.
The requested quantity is 0.131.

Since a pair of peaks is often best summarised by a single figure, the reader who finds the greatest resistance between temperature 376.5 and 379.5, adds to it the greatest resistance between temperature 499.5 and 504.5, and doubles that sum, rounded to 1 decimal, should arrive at 21.0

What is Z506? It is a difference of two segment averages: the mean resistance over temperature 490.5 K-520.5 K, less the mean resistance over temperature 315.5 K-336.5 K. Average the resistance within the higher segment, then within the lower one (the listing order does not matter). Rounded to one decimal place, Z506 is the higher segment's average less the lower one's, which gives 1.2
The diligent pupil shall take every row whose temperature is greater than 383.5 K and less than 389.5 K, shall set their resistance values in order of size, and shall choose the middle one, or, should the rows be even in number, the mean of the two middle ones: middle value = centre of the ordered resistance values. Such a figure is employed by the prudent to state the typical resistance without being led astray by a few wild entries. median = 4.95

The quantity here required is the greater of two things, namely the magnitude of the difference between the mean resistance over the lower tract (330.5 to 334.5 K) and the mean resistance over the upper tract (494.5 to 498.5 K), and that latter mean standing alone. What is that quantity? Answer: 5.0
